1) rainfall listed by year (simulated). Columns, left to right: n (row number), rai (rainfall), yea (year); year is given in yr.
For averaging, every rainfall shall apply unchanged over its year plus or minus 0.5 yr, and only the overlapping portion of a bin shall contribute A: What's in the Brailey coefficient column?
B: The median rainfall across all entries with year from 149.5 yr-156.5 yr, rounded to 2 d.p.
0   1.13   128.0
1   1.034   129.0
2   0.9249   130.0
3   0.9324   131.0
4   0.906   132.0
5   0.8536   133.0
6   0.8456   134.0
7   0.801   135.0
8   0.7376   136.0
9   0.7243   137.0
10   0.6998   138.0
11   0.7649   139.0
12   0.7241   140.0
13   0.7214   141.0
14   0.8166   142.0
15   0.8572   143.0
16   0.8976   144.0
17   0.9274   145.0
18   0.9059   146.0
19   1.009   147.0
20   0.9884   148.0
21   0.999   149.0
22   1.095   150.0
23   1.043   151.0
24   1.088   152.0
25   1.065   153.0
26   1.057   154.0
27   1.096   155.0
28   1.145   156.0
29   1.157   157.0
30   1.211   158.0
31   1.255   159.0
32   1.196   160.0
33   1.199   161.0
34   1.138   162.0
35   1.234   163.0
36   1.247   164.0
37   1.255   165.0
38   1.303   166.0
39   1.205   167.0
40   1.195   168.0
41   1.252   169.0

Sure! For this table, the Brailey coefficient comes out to 1.09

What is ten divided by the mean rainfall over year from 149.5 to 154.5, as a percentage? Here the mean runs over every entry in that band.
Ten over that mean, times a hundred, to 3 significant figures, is 935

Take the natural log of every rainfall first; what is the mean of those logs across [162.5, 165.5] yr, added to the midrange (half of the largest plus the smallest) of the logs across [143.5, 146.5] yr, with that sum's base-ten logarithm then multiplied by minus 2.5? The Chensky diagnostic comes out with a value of 2.2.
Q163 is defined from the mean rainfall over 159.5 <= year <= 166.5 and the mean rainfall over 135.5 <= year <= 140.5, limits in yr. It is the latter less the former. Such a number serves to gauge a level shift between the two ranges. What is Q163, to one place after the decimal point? -0.5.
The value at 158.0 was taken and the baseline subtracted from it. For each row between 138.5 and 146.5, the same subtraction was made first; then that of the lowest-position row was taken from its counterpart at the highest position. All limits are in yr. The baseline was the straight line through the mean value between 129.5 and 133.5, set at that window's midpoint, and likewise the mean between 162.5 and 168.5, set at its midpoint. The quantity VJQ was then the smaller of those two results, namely 0.05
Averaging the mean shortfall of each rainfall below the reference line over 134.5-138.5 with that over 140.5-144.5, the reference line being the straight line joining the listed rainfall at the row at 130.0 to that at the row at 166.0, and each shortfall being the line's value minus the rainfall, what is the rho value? 0.24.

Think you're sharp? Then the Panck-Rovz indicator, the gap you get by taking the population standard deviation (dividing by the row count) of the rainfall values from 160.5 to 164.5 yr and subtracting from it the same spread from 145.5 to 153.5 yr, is -0.02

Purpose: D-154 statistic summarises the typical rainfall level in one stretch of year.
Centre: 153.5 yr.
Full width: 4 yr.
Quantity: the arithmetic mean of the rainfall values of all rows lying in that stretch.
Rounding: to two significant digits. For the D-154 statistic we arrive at 1.1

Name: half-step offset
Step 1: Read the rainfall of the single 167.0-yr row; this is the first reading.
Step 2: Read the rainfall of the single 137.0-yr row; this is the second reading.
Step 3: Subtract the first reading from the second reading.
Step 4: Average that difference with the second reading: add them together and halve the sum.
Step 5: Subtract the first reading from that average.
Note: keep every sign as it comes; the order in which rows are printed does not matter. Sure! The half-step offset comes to -1.08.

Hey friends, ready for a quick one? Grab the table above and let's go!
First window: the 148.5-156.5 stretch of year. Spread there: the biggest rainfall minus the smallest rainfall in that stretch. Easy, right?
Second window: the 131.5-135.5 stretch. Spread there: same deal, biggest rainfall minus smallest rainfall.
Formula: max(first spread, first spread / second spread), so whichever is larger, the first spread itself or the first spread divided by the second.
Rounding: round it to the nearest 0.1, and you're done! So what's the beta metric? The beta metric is 1.4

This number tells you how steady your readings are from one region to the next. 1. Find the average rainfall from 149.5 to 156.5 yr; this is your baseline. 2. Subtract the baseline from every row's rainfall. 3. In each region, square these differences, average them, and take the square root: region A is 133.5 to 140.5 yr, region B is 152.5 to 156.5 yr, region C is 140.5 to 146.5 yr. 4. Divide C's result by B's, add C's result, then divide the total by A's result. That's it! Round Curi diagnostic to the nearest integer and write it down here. 21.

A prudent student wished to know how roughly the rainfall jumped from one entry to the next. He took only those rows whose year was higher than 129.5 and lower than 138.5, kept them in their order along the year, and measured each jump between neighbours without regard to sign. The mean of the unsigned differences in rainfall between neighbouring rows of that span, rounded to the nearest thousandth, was 0.030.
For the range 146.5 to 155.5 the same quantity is 0.037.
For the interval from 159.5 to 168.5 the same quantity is 0.042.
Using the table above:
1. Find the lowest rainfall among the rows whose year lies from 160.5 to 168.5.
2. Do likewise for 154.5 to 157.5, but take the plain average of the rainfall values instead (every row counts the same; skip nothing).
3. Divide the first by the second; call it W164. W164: 1.00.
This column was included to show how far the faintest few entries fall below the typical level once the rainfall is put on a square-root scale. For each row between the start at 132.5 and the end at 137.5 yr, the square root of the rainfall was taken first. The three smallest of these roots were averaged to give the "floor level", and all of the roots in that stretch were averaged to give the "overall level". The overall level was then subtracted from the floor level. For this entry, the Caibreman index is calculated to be -0.021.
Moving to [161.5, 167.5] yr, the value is -0.017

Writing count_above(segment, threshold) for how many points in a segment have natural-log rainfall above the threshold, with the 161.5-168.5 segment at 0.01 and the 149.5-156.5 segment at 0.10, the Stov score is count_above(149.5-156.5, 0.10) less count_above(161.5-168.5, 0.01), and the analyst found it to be -6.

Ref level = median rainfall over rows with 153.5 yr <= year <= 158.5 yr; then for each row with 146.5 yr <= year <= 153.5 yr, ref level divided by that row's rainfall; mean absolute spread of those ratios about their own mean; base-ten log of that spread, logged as -1.4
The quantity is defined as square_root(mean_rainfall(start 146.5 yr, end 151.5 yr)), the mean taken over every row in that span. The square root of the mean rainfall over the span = 1.01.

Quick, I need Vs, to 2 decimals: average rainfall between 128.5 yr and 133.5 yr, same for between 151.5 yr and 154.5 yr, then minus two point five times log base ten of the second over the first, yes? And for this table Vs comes -0.15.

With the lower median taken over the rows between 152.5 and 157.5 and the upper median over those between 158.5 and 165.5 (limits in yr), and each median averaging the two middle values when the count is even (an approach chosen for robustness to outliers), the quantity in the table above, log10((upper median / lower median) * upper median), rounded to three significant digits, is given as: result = 0.143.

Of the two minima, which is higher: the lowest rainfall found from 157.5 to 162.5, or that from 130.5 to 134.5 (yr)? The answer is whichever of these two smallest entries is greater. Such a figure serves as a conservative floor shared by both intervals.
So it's 1.14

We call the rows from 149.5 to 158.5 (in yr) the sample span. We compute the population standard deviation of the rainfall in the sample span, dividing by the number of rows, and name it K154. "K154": 0.051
